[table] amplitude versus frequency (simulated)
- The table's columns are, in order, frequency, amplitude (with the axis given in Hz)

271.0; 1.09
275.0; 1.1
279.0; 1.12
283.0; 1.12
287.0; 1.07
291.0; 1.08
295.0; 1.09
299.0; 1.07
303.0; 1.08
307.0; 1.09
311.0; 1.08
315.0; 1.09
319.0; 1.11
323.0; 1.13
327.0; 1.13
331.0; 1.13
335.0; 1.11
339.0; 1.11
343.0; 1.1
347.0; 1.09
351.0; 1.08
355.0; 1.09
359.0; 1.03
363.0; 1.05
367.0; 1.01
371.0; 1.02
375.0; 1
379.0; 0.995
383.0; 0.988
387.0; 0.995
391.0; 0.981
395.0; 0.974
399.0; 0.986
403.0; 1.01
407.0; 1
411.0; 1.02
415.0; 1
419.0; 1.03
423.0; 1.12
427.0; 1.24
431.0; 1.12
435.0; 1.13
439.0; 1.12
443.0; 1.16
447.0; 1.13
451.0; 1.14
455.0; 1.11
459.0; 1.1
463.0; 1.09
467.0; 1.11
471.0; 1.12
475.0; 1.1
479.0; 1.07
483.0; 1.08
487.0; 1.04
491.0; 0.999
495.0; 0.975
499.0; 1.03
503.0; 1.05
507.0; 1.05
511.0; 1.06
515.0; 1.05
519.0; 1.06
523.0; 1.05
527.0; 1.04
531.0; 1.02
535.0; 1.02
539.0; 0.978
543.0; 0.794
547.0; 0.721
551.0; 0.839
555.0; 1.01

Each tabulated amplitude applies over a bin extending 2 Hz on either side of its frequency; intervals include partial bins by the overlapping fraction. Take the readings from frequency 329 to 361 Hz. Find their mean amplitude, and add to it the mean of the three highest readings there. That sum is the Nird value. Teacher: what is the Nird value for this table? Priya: 2.21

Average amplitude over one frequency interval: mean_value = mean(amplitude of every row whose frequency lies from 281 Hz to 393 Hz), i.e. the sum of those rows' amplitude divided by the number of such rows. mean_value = 1.07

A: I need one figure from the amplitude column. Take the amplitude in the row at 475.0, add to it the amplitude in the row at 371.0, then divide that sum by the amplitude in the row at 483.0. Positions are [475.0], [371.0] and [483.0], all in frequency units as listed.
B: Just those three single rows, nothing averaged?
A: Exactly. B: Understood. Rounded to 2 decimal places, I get 1.96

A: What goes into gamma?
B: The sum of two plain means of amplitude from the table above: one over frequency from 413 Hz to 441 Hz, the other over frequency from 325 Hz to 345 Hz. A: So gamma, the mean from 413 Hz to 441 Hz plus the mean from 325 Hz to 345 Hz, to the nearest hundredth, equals 2.22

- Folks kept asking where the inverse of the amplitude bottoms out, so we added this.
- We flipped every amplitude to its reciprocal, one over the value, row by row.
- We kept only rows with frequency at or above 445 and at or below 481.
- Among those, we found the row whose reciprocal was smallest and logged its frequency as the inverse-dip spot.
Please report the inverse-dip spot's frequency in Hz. 451.0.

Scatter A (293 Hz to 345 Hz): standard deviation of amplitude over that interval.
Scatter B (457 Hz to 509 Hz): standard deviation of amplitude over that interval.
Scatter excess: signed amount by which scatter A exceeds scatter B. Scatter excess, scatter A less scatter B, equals -0.023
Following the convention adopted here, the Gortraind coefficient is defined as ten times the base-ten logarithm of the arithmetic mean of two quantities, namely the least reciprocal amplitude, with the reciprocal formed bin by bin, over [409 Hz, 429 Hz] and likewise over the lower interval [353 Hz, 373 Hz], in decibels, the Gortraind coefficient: -0.65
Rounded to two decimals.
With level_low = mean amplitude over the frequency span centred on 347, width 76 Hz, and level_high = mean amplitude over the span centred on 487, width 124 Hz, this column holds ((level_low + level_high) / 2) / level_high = 1.01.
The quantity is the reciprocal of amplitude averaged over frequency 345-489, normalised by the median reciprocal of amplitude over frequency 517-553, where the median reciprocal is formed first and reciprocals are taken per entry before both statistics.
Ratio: 0.961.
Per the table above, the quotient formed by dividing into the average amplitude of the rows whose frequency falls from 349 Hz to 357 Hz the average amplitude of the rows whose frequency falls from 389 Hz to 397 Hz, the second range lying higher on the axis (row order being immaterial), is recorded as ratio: 1.11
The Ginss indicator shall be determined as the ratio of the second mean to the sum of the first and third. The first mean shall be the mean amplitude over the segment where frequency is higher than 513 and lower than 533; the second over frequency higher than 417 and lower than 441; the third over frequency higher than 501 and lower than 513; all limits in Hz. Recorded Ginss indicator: 0.537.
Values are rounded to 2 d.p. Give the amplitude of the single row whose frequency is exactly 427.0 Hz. 1.24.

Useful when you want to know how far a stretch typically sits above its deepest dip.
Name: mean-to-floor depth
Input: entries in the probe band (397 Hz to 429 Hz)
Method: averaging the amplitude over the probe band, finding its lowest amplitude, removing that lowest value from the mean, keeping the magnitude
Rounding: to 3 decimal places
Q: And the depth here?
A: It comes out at 0.065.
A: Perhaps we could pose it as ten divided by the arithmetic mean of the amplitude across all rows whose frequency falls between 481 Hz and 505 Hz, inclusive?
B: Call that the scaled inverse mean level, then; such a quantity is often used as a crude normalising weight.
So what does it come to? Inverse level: 9.72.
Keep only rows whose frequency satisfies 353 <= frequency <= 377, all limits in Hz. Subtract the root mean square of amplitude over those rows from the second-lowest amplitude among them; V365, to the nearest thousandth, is -0.024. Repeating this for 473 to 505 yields -0.045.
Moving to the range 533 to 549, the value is -0.093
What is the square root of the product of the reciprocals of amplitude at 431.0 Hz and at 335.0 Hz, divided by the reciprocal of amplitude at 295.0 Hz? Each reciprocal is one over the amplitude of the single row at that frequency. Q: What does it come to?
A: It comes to 0.98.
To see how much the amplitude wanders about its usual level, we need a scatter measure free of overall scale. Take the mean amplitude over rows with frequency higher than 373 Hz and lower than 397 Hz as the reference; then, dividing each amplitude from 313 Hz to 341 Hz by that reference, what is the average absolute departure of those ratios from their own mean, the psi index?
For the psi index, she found 0.012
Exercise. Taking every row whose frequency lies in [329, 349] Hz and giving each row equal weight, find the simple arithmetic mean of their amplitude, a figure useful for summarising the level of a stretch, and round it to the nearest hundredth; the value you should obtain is 1.11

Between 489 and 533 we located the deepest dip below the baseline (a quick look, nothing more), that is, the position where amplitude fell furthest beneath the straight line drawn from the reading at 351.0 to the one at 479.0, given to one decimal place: 495.0 Hz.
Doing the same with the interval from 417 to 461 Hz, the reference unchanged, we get 419.0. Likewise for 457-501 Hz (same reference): 495.0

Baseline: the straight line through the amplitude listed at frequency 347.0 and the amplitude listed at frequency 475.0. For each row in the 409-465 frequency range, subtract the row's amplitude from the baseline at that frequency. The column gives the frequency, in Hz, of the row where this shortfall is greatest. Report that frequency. 415.0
